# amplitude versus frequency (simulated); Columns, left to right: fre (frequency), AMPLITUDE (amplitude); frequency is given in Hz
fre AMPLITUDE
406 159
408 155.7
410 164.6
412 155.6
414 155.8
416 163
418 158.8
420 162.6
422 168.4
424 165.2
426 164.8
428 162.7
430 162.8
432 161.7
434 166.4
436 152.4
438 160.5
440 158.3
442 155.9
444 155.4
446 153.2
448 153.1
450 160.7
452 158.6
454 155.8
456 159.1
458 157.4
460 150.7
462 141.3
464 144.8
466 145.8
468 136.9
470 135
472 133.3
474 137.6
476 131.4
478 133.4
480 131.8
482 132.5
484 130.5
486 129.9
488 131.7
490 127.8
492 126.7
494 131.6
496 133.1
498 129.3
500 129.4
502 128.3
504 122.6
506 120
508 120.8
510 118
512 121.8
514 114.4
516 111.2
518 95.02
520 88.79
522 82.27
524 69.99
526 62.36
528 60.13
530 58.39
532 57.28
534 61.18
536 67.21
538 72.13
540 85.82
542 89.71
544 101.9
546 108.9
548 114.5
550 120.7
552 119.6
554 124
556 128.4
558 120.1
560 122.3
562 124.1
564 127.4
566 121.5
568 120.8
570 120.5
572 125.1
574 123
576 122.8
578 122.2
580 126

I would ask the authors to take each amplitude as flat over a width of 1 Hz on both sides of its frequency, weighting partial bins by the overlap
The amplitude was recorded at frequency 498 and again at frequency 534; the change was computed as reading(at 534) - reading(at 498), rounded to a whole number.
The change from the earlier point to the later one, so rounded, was -68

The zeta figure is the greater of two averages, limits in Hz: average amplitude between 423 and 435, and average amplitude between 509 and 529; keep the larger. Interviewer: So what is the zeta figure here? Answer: 164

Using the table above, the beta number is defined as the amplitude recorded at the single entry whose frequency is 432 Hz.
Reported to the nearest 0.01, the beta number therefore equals 161.70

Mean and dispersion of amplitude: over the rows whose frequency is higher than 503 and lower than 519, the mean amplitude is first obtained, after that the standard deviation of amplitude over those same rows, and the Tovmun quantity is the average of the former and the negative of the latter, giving 53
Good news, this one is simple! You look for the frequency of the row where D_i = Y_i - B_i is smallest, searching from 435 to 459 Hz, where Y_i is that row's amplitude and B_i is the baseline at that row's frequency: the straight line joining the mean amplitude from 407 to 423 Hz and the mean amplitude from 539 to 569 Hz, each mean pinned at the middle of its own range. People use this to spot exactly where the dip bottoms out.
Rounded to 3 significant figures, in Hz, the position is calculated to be 436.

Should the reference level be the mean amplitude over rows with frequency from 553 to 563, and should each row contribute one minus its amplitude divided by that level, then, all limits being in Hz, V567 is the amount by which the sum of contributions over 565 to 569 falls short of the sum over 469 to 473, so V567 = -0.21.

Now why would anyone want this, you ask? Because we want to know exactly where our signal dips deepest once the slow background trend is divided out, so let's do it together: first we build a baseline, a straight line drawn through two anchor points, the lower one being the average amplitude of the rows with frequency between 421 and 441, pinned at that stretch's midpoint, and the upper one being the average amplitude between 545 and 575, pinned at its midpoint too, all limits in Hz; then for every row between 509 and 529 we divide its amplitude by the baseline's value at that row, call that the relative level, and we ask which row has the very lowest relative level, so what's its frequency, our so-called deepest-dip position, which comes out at 528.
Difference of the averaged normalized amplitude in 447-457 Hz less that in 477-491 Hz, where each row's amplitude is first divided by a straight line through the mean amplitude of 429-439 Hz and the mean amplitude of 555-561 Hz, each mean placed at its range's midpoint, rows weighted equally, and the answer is 0.11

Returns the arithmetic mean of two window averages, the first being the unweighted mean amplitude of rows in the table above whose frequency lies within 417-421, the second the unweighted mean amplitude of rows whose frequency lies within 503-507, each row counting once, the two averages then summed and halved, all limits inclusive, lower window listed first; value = 141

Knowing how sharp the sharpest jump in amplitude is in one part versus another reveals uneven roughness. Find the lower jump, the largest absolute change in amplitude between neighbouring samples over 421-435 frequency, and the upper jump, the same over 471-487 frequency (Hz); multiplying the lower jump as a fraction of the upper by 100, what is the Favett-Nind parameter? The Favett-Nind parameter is 76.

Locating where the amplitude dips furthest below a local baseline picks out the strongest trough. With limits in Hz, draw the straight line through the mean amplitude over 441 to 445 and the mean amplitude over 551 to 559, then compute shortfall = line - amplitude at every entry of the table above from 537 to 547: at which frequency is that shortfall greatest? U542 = 538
